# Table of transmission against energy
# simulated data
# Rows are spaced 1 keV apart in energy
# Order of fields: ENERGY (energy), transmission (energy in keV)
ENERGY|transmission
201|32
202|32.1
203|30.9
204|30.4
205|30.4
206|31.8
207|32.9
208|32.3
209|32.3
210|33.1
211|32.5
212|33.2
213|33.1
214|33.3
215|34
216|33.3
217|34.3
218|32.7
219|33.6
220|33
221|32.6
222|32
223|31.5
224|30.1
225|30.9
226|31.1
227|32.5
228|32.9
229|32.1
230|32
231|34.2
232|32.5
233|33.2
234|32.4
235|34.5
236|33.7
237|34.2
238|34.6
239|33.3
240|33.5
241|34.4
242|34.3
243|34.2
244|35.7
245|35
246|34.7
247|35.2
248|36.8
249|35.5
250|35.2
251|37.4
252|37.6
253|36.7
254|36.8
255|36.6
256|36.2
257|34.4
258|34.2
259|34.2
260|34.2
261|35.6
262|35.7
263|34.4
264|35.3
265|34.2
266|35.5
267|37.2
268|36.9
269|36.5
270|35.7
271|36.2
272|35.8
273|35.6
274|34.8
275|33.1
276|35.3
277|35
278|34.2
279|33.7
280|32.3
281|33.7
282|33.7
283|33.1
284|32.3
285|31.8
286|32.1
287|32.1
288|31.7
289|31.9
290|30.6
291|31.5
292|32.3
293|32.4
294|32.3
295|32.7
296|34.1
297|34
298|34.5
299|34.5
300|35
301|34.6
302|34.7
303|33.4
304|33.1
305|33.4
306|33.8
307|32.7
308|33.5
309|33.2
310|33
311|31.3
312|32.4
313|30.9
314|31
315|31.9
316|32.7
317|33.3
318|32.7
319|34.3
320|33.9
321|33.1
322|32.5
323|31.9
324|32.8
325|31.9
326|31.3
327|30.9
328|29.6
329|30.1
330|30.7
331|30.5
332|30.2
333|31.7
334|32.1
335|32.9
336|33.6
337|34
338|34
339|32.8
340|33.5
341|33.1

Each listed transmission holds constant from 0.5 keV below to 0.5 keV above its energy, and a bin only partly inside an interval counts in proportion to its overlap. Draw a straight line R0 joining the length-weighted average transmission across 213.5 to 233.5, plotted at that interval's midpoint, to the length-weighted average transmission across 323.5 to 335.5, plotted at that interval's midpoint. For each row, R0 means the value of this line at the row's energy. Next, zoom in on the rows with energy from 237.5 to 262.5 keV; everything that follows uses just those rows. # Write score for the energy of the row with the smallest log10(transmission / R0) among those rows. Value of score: 239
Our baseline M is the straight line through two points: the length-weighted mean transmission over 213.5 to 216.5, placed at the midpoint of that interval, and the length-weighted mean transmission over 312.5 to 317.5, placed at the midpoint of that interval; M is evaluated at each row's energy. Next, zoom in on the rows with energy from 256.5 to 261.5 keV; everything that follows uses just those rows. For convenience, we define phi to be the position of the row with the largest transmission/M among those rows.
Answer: 261 keV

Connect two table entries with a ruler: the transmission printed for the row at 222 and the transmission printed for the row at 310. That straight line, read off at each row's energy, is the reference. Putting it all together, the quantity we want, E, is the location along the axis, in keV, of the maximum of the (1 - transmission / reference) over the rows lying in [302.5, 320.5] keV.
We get 313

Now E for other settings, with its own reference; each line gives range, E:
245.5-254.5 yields 246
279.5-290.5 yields 290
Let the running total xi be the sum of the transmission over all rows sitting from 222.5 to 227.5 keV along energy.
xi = 156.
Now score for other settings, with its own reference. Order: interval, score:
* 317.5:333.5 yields 328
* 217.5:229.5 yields 224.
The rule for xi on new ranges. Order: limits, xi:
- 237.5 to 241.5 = 136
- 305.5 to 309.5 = 133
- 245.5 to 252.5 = 252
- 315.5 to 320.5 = 167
